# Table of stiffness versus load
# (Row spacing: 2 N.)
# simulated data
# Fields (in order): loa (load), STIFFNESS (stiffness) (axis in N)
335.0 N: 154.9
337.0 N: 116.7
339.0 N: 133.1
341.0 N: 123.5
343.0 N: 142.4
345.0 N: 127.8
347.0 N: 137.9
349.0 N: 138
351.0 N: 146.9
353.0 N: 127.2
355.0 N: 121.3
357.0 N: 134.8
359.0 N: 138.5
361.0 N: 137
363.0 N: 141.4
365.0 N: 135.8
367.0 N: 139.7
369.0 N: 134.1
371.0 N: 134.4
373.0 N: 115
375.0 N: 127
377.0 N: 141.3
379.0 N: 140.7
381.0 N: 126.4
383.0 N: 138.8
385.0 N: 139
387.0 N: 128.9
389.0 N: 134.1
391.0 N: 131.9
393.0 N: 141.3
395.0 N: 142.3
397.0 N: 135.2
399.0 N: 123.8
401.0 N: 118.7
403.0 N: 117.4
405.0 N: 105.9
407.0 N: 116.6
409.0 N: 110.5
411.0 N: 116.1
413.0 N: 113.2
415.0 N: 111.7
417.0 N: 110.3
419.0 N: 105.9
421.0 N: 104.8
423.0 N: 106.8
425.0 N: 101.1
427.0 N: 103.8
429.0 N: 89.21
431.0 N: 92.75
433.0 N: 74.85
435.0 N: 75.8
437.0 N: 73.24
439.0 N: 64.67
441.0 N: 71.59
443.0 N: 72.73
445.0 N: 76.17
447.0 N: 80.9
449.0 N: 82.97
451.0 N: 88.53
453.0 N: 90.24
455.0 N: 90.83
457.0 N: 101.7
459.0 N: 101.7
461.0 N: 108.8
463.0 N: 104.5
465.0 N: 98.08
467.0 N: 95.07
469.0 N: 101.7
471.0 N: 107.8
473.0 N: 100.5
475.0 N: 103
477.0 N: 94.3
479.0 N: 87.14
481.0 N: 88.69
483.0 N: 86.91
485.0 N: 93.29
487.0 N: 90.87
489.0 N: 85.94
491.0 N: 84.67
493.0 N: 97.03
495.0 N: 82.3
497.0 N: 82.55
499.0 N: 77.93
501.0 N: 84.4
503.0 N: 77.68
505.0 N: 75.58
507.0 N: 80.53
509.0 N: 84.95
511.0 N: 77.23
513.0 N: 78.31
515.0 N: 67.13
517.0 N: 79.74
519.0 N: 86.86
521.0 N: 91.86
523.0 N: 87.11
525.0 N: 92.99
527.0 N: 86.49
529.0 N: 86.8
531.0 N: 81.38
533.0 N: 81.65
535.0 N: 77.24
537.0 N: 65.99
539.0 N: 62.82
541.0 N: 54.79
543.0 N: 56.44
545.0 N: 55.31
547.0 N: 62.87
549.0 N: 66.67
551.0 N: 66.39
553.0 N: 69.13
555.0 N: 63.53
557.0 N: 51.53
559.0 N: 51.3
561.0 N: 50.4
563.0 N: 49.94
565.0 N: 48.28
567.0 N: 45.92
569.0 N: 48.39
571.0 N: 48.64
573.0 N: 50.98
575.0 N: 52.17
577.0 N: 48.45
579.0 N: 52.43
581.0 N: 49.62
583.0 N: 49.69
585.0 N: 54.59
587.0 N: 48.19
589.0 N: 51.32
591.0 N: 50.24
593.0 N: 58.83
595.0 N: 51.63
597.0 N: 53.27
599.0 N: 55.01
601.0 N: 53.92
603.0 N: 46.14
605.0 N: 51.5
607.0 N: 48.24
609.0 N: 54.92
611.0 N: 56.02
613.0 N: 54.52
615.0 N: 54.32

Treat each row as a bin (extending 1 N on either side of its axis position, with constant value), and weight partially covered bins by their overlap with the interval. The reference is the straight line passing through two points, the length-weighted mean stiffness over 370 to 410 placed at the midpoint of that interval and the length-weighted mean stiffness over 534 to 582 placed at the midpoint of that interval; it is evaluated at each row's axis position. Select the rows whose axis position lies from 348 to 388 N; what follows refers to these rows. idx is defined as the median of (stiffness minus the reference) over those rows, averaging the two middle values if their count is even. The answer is -3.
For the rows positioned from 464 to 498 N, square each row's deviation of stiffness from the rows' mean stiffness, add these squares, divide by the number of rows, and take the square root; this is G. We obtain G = 7.4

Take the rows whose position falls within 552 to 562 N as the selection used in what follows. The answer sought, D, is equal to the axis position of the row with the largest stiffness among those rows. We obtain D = 553.0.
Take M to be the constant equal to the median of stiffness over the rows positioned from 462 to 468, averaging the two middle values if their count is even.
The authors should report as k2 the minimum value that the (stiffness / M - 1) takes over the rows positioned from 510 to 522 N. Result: -0.32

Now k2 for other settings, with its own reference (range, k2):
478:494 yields -0.14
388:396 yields 0.34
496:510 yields -0.23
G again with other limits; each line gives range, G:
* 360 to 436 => 18.2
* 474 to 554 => 11.6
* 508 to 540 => 8.6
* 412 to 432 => 7.4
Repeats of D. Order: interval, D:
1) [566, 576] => 575.0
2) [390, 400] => 395.0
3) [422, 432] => 423.0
